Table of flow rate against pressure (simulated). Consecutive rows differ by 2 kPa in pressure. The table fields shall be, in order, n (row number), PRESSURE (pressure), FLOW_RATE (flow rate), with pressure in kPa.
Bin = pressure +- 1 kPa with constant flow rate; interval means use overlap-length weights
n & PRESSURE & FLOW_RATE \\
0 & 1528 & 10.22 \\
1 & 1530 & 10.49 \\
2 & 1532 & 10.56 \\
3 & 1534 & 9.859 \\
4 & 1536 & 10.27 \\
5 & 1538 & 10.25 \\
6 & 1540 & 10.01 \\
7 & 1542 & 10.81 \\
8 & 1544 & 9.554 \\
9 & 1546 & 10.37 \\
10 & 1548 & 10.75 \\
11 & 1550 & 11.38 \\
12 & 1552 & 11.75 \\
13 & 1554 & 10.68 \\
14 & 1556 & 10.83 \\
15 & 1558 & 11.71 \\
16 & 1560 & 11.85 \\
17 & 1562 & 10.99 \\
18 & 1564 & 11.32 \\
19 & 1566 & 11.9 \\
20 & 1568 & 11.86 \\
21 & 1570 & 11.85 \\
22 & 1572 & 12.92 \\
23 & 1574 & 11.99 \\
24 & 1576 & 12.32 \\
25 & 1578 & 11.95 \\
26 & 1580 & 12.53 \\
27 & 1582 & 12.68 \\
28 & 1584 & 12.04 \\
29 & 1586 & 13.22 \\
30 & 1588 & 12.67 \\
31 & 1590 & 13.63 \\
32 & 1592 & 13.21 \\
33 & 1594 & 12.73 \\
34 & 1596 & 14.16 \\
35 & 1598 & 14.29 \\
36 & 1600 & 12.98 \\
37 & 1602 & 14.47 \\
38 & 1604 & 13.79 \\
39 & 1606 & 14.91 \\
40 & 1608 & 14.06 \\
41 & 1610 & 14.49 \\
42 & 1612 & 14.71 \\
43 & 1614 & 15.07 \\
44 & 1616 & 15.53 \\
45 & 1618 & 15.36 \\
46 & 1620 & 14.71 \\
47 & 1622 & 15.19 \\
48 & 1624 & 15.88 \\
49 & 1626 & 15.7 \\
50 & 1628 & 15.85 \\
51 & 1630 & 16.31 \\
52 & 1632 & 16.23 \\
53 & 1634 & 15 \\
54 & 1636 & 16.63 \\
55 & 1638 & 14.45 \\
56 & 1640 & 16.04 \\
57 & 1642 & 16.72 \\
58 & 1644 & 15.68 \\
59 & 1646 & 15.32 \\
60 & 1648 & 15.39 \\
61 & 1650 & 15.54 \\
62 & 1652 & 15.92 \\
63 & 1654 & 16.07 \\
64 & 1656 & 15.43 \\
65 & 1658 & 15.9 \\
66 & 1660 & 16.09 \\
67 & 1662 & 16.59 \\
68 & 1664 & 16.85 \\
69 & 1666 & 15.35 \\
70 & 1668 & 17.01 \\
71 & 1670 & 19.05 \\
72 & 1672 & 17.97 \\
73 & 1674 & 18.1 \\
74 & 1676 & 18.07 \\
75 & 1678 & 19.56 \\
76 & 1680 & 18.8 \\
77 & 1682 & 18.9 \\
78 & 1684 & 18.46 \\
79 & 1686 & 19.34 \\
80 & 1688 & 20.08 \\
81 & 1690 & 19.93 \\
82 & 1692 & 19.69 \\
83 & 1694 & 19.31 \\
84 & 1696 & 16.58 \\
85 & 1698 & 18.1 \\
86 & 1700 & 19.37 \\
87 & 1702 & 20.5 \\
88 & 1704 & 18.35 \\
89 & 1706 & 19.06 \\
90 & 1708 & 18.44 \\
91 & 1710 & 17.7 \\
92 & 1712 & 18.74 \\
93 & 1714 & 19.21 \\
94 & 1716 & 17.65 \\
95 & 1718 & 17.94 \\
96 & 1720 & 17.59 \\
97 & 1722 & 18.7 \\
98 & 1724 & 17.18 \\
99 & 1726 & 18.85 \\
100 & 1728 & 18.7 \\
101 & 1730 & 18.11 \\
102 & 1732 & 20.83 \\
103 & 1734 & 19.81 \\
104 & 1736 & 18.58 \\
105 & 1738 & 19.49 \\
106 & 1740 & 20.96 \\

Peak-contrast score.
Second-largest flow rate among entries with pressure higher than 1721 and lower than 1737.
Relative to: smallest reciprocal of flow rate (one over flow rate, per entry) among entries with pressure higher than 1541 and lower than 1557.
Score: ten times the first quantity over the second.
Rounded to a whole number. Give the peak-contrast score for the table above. 2328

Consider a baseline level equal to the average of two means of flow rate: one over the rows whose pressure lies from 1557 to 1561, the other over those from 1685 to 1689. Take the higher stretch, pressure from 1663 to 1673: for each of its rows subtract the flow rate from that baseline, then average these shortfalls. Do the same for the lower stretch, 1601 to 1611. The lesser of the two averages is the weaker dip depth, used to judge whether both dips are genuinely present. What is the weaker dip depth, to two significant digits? -1.5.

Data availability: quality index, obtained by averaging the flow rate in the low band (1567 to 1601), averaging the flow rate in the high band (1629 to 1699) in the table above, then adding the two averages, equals 30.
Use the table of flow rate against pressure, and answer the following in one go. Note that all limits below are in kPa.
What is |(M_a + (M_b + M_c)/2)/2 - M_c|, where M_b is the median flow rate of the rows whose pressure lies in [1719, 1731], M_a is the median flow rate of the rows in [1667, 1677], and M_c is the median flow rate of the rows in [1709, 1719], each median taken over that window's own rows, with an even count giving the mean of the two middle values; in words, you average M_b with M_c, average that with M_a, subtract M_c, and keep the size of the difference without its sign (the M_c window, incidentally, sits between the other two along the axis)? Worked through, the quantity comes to 0.18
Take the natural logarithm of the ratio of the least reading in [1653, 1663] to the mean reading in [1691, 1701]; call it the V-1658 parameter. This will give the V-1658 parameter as -0.19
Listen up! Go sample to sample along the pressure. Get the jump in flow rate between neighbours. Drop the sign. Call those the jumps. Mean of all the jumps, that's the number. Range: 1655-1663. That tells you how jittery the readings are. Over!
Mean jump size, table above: 0.39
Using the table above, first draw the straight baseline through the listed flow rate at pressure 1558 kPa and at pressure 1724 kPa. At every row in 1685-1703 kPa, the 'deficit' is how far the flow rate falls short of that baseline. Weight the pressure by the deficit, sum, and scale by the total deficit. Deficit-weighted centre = 1693.4 kPa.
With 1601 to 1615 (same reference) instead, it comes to 1608.3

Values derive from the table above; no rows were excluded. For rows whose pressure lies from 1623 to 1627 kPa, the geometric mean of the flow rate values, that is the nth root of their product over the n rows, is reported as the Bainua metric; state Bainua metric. 15.8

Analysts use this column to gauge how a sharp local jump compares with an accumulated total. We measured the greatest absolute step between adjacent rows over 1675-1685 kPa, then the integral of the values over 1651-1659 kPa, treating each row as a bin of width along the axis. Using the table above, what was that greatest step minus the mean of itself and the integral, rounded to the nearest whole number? -63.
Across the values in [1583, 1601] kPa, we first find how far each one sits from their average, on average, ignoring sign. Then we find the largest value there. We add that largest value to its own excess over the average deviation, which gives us 28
